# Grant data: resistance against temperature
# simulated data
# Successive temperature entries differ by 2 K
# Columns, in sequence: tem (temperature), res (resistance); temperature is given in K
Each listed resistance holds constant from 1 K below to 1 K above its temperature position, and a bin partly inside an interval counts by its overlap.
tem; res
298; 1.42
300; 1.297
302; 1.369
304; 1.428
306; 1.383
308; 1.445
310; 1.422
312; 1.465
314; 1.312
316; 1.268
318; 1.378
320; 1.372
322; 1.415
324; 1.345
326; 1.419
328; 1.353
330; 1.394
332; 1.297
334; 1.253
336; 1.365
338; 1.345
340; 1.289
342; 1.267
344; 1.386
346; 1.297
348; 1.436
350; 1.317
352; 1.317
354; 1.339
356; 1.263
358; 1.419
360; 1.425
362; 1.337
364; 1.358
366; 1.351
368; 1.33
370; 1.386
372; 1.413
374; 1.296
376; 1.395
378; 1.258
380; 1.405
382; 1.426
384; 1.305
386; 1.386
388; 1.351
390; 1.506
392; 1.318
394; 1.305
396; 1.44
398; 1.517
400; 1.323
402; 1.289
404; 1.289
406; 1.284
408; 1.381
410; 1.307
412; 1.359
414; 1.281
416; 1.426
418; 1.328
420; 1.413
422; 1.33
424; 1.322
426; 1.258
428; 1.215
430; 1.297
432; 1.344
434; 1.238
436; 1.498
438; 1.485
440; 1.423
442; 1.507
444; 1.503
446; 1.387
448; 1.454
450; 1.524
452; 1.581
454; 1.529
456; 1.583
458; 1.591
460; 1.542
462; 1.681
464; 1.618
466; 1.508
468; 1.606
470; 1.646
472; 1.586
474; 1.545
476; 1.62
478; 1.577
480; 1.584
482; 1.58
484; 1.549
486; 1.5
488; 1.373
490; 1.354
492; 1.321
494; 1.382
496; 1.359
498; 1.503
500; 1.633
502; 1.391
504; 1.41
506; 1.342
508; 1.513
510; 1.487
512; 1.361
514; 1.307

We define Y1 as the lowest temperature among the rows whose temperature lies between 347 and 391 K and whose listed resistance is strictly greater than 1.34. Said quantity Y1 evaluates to 348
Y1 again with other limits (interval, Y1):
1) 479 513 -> 480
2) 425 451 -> 432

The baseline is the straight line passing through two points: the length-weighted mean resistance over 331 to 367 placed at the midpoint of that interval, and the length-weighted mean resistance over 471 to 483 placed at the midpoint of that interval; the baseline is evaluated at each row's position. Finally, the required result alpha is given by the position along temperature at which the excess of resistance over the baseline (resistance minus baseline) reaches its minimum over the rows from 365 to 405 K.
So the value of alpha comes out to 404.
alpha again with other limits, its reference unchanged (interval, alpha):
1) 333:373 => 356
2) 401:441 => 428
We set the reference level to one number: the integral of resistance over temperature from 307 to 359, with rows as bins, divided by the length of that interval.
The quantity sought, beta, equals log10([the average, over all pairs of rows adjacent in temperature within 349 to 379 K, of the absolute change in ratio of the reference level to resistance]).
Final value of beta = -1.35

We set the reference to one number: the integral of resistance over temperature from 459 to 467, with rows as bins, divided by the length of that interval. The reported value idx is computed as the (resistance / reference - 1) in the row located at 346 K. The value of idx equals -0.18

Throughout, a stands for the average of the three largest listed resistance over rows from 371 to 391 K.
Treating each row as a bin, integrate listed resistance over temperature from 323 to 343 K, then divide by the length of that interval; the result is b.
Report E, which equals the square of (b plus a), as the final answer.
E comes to 7.7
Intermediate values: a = 1.45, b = 1.33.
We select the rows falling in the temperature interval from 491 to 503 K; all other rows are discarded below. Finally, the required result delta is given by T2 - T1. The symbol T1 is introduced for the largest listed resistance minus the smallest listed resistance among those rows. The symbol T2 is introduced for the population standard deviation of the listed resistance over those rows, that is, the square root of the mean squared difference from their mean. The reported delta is -0.21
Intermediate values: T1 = 0.31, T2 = 0.106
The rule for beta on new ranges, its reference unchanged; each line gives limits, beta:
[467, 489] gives -1.56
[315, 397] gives -1.26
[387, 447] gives -1.22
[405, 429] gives -1.25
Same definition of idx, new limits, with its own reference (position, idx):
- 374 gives -0.18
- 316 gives -0.20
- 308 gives -0.09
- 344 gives -0.13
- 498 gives -0.05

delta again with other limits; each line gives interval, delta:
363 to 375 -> -0.08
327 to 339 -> -0.09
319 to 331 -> -0.05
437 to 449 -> -0.08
